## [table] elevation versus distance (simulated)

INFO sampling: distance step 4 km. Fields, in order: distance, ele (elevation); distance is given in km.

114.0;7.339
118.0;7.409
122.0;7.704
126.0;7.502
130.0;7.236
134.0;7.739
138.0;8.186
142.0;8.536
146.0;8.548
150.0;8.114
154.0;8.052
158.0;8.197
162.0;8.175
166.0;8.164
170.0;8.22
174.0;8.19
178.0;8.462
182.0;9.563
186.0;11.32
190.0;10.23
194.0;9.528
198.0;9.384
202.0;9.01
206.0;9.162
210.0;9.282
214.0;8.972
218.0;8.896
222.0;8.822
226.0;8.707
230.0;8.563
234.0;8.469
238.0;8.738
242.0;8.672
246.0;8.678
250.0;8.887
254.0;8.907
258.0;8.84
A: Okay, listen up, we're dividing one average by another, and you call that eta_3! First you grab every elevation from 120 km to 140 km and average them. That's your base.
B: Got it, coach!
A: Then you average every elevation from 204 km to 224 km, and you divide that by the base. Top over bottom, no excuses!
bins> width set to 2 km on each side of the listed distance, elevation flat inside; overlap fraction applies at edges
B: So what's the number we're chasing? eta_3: 1.18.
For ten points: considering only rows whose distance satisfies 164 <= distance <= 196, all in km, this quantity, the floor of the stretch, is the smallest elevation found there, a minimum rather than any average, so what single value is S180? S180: 8.164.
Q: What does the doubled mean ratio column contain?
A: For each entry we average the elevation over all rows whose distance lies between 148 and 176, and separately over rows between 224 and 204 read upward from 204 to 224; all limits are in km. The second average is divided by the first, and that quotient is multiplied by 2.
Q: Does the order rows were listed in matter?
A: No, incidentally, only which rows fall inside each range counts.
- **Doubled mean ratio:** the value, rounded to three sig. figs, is 2.21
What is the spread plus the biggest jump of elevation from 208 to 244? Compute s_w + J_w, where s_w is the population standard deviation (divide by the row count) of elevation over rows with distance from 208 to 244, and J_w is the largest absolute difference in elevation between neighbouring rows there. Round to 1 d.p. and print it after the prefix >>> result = 0.5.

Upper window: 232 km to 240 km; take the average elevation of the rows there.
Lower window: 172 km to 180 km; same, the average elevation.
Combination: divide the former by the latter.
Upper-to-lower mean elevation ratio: 1.03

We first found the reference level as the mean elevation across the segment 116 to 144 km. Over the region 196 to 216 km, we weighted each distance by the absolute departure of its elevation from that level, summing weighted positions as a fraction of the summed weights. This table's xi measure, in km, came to 205.7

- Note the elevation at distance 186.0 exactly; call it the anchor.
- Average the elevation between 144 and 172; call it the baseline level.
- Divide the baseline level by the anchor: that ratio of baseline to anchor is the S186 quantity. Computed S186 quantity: 0.73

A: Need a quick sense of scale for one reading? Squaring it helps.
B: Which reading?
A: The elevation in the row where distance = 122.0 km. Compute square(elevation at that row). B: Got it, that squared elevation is 59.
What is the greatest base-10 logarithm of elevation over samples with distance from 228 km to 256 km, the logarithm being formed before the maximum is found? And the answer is 0.95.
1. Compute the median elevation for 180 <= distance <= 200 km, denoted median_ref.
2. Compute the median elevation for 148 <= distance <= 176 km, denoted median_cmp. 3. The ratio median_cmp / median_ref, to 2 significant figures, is 0.85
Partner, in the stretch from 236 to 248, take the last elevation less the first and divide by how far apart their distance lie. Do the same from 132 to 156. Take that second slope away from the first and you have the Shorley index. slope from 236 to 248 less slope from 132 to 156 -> -0.023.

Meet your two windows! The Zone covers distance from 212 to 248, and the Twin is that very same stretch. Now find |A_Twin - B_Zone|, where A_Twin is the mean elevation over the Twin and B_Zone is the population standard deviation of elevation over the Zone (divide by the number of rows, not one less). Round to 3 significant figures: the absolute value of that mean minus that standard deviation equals 8.58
